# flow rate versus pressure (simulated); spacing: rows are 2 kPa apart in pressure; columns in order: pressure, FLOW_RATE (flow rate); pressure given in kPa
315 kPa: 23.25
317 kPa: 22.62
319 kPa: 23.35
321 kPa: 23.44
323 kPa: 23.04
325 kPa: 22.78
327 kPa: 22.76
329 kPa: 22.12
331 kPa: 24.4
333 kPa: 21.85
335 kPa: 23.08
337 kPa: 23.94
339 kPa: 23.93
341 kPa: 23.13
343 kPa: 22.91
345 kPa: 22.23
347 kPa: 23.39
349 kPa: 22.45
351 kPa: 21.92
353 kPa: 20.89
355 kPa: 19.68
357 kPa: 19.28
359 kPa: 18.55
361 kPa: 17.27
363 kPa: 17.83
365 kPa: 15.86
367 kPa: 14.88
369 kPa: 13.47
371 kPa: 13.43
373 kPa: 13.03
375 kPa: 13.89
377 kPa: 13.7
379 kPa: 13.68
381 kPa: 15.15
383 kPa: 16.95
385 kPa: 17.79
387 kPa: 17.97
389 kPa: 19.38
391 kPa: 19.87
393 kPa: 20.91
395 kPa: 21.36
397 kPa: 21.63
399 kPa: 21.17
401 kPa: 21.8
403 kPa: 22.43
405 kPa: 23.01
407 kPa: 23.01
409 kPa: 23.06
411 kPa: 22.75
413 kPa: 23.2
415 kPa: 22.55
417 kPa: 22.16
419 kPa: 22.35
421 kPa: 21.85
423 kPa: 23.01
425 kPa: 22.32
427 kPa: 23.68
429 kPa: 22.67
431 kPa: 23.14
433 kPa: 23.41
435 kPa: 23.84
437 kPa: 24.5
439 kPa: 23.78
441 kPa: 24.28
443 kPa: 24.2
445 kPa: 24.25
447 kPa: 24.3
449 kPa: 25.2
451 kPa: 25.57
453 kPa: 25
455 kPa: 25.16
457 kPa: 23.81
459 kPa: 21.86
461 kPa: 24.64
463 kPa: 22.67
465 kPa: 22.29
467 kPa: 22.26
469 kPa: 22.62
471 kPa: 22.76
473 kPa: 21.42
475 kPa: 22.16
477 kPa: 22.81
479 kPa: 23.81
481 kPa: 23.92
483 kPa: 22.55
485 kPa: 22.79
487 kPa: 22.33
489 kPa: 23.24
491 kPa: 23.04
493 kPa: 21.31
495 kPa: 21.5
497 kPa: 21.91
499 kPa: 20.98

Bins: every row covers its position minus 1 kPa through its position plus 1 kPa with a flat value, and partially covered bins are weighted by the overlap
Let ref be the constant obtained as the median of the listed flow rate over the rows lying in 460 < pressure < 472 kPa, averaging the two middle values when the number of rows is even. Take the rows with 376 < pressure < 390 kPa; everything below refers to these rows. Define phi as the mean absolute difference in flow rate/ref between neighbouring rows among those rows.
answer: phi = 0.042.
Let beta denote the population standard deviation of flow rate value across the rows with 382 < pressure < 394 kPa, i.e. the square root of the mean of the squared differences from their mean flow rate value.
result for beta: 1.36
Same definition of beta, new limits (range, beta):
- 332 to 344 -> 0.71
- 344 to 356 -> 1.19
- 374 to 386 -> 1.64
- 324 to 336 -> 0.82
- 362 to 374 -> 1.69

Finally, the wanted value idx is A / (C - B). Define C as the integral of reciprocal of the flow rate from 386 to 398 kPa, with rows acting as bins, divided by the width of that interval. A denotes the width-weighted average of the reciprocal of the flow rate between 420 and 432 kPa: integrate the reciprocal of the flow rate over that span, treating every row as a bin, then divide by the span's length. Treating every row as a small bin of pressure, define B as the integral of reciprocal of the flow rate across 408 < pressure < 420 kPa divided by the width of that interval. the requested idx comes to 8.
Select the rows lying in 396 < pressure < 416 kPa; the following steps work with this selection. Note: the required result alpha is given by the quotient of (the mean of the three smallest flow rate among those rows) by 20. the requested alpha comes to 1.08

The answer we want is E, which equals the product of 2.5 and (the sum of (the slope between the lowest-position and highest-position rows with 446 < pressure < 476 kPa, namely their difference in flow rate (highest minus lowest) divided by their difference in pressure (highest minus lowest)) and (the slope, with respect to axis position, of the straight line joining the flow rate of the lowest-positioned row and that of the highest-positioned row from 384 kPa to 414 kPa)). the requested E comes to 0.29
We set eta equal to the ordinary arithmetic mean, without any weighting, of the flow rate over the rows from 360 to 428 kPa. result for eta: 19.3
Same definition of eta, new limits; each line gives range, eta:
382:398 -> 19.5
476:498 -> 22.7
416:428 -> 22.6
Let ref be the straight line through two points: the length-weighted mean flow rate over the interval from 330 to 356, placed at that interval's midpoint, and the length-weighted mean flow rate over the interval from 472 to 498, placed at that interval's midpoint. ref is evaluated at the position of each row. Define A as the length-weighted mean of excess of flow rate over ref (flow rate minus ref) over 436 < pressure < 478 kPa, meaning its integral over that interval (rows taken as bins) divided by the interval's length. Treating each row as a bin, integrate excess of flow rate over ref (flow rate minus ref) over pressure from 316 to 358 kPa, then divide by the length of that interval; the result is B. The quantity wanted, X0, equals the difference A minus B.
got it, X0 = 1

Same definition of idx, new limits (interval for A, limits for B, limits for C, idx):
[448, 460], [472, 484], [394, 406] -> 24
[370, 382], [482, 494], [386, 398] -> 14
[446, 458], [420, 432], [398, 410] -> 55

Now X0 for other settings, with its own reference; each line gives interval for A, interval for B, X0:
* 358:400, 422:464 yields -7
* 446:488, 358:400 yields 6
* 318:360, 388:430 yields 0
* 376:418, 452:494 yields -3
